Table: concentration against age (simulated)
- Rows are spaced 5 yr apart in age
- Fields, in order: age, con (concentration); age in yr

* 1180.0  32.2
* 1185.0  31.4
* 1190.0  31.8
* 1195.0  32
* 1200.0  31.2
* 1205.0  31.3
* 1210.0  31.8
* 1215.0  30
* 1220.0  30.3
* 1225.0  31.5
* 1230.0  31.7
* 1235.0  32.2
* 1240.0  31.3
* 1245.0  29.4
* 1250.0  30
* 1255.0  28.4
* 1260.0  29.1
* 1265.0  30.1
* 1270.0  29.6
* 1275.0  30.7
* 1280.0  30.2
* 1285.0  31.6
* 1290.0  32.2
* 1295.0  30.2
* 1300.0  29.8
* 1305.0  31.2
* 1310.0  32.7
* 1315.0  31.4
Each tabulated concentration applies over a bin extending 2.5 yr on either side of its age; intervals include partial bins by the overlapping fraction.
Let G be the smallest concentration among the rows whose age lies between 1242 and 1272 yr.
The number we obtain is 28.4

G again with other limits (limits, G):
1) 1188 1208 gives 31.2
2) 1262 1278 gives 29.6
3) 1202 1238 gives 30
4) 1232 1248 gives 29.4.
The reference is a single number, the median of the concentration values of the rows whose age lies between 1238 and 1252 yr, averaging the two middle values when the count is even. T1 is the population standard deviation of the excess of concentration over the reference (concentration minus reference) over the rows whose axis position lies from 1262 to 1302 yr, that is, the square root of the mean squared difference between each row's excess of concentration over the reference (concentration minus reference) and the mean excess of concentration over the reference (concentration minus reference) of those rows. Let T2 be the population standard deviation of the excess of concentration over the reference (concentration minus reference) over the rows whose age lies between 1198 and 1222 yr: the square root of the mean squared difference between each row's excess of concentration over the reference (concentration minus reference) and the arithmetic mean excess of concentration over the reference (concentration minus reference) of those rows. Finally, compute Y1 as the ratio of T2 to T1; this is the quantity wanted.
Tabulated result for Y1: 0.79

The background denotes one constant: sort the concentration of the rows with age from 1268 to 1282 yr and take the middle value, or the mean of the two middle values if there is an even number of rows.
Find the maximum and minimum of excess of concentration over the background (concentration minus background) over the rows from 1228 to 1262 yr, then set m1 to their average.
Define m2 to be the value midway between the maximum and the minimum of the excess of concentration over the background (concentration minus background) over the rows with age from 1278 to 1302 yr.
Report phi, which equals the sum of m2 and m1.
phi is 0.90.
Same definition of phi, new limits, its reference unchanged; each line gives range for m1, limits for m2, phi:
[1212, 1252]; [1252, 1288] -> 0.40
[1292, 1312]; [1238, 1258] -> 0.70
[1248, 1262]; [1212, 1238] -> -0.10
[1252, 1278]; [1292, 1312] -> 0.40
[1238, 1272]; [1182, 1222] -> 0.45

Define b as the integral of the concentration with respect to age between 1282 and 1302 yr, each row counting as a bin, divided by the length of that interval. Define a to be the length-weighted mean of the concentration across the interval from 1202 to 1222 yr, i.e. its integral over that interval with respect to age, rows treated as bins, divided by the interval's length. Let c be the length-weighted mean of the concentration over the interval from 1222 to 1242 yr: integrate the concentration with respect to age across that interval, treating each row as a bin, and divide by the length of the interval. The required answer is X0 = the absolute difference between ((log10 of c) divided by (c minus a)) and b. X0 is 29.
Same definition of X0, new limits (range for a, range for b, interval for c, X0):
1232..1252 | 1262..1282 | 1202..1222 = 16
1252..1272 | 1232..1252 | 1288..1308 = 30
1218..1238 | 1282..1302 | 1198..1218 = 35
